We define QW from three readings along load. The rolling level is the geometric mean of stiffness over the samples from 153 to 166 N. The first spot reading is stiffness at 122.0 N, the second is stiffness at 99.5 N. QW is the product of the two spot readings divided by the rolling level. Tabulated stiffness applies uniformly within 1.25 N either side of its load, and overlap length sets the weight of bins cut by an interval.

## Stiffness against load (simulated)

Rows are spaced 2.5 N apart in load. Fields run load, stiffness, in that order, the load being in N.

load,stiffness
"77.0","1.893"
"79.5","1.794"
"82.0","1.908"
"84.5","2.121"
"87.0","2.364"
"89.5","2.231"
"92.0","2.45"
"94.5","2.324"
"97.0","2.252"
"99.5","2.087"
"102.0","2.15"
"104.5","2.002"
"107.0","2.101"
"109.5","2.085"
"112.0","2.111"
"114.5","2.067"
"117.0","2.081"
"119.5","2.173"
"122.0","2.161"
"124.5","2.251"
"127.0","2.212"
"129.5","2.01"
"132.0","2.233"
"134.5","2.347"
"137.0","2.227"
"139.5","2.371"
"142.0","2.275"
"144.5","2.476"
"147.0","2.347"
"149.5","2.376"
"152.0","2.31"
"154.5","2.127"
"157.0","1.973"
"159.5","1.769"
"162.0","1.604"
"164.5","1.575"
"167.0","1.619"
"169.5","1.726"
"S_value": 2.51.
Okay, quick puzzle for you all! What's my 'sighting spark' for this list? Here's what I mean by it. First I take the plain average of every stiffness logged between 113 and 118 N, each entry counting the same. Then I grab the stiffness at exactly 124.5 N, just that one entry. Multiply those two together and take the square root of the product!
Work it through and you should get 2.16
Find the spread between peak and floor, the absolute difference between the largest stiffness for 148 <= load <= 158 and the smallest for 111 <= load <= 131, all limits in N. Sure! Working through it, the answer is 0.37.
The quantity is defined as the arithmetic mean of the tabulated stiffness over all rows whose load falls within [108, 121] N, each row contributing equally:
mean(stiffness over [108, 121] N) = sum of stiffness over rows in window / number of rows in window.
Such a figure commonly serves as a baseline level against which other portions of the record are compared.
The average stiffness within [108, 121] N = 2.10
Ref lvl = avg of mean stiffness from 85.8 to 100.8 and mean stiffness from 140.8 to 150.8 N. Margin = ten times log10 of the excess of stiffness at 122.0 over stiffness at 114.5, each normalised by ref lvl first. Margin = -13.9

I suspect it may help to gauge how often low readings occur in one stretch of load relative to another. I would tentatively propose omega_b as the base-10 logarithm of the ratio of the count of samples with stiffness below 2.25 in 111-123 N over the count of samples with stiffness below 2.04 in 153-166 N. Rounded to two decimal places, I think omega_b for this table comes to 0.10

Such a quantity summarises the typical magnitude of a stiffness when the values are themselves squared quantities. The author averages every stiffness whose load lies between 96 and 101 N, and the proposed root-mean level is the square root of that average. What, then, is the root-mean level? 1.47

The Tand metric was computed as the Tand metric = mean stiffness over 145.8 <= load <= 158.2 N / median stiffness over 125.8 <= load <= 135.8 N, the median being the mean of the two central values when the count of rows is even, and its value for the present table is 1.0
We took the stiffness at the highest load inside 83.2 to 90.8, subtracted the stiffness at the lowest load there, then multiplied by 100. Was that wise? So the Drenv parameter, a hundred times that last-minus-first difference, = 11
